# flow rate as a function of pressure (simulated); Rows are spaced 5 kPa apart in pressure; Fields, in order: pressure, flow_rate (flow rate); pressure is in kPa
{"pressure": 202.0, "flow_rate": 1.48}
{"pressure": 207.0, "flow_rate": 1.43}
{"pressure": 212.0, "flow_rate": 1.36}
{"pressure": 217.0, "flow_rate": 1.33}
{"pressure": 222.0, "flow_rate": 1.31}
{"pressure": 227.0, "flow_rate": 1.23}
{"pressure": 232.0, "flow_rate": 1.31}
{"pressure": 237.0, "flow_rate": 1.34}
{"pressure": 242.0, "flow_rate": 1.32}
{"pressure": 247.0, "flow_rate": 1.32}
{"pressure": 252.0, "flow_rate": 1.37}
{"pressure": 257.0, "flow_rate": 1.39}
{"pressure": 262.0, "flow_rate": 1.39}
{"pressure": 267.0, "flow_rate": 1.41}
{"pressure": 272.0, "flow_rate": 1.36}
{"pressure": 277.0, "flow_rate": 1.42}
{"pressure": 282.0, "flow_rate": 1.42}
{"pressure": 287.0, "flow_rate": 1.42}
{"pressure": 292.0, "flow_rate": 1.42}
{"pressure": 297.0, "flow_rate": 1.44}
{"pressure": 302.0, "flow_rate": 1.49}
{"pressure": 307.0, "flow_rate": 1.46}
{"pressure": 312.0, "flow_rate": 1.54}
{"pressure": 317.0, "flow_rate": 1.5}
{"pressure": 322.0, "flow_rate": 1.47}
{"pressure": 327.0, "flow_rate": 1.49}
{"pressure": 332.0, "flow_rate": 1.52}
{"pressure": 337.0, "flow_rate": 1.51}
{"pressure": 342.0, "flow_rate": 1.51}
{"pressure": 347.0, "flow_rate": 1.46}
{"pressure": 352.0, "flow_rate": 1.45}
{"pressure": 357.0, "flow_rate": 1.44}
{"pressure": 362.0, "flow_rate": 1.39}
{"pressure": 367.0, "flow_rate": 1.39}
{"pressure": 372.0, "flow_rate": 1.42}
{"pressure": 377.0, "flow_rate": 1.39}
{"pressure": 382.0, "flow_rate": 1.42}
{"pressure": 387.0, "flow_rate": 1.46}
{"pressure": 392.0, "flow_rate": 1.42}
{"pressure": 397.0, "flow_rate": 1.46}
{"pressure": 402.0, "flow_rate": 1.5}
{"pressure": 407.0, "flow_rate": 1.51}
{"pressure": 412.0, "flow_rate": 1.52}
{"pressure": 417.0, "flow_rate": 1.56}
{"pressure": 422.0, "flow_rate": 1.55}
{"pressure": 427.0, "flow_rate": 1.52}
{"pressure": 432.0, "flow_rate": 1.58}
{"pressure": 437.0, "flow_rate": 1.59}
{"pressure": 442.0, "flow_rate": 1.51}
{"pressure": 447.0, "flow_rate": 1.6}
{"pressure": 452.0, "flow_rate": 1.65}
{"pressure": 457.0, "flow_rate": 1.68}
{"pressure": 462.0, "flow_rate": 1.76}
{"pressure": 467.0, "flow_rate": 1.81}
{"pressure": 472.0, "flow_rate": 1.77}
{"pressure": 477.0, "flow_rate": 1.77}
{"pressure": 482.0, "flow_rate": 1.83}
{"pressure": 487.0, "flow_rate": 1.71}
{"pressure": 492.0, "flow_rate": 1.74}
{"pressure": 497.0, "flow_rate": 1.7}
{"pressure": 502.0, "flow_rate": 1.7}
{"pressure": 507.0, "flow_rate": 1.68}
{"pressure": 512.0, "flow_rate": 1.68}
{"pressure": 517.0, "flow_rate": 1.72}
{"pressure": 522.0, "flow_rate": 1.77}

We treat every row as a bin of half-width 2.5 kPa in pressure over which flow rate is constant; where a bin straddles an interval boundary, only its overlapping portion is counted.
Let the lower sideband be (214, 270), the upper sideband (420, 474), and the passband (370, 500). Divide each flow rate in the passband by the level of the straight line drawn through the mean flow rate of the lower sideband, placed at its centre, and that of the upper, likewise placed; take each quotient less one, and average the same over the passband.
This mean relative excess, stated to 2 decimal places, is -0.02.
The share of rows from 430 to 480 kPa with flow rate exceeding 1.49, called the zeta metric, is 1.00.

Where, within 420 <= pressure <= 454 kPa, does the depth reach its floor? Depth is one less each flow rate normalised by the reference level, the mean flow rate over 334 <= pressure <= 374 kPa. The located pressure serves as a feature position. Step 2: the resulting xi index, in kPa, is 452.0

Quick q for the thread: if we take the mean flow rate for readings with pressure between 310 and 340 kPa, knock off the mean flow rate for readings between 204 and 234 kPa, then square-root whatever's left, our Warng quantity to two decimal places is 0.42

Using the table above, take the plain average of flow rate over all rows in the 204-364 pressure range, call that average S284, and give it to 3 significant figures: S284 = 1.41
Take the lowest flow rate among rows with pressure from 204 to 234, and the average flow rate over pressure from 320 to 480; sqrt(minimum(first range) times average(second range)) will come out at 1.37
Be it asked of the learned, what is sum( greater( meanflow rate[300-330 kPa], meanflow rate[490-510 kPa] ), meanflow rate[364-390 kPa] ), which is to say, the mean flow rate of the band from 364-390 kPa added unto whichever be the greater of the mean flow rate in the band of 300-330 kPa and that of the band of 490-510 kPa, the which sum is 3.12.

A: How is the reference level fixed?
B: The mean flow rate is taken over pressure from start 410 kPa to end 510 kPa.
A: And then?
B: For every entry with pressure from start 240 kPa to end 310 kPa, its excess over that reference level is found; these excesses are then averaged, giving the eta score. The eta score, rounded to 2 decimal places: -0.26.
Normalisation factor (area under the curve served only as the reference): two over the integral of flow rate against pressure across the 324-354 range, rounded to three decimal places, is 0.045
